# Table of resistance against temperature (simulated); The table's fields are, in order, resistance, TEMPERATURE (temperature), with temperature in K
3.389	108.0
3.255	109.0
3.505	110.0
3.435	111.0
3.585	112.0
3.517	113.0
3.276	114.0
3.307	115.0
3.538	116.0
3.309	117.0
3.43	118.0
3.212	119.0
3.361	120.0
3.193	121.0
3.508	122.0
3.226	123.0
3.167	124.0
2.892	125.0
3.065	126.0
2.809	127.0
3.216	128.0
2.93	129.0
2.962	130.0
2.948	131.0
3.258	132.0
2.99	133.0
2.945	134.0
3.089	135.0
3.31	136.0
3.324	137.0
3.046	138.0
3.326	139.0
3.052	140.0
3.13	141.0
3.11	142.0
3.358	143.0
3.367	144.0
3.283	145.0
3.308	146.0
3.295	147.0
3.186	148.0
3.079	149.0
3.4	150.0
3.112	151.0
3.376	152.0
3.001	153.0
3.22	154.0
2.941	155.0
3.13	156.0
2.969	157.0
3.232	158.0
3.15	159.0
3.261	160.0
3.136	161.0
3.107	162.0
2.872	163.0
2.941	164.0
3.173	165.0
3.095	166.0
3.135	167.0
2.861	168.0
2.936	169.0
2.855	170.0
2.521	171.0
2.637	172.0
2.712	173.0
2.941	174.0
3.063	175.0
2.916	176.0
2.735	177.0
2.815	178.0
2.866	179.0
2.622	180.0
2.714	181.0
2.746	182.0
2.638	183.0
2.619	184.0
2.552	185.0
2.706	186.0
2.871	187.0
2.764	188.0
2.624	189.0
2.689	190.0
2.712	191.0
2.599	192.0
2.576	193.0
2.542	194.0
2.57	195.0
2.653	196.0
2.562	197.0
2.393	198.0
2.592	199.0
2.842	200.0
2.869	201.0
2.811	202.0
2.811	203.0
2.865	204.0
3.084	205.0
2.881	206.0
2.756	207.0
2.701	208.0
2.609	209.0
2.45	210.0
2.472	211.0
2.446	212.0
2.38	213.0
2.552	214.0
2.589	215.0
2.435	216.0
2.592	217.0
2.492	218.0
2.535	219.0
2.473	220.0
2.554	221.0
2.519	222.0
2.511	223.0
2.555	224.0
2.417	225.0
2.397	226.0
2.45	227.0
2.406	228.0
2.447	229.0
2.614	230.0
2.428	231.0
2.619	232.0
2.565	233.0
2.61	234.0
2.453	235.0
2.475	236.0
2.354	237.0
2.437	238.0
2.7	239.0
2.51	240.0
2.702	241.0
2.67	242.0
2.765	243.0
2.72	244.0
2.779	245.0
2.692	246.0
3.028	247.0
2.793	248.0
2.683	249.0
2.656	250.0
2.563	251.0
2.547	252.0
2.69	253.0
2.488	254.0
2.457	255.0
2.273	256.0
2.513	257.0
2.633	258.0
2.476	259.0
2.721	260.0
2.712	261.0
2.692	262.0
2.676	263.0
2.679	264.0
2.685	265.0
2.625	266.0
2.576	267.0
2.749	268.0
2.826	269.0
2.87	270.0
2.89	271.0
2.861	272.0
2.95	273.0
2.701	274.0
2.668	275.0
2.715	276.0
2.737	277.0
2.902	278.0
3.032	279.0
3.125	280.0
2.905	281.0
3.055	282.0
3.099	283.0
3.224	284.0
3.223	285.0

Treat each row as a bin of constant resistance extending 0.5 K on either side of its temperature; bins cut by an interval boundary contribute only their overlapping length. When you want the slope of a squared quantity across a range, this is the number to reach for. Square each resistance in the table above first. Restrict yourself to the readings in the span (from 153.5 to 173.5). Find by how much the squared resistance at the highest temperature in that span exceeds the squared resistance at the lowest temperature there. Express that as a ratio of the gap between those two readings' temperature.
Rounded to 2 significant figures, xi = -0.16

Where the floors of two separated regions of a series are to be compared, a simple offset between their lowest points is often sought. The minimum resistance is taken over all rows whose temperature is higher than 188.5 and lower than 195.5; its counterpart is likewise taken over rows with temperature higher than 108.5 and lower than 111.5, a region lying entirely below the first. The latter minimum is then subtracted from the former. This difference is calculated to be -0.7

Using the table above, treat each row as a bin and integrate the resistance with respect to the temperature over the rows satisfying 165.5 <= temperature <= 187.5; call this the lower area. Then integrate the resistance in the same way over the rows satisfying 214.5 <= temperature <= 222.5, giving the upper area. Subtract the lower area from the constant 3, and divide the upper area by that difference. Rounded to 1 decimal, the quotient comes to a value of -0.3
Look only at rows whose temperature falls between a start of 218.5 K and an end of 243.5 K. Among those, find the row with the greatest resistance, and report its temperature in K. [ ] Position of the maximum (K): 243.0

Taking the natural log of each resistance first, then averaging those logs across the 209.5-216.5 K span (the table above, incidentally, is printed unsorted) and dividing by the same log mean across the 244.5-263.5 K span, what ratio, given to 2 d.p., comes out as 0.94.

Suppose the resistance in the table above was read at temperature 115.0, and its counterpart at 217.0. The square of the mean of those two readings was 8.7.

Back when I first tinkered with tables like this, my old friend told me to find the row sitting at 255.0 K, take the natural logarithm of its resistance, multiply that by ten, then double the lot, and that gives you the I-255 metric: 18.0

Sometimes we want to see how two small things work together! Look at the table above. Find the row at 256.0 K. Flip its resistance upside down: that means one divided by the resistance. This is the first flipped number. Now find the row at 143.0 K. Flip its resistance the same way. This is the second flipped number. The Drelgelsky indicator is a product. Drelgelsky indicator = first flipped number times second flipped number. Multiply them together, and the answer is 0.1310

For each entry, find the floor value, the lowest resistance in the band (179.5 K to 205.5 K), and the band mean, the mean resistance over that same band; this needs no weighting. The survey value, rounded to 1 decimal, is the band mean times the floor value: 6.4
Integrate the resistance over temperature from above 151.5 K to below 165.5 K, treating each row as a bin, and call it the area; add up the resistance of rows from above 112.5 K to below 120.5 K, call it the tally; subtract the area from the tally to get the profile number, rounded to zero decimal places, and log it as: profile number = -17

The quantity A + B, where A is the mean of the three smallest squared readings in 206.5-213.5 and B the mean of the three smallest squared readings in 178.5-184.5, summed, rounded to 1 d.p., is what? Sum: 12.8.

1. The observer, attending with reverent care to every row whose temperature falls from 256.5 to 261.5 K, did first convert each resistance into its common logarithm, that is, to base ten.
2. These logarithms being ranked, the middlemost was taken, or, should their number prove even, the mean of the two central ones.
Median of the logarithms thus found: 0.42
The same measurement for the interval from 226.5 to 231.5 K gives 0.39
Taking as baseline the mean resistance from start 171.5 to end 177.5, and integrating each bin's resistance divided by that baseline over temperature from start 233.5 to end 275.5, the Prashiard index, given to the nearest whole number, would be 39 K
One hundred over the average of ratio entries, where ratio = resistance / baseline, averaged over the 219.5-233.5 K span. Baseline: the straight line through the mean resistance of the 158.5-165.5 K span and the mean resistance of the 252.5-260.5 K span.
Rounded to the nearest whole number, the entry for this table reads 108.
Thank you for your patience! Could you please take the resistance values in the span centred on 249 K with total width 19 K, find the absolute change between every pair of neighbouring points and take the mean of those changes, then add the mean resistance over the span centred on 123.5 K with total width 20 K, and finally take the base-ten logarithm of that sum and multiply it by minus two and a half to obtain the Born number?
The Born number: -1.30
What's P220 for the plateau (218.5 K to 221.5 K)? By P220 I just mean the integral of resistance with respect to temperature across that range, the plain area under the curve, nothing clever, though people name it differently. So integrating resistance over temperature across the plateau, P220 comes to 7.6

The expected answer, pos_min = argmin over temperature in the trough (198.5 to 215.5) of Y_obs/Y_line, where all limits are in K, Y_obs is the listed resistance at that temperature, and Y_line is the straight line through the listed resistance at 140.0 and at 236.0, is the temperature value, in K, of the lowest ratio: 213.0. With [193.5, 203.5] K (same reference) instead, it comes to 198.0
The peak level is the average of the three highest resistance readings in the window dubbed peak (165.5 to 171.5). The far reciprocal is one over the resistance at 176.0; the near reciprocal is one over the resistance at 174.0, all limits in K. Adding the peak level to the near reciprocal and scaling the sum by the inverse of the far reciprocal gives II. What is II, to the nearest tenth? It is 9.9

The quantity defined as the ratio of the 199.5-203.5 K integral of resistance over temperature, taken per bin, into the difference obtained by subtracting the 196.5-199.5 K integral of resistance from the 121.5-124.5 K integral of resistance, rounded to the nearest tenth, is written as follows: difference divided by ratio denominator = 0.2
